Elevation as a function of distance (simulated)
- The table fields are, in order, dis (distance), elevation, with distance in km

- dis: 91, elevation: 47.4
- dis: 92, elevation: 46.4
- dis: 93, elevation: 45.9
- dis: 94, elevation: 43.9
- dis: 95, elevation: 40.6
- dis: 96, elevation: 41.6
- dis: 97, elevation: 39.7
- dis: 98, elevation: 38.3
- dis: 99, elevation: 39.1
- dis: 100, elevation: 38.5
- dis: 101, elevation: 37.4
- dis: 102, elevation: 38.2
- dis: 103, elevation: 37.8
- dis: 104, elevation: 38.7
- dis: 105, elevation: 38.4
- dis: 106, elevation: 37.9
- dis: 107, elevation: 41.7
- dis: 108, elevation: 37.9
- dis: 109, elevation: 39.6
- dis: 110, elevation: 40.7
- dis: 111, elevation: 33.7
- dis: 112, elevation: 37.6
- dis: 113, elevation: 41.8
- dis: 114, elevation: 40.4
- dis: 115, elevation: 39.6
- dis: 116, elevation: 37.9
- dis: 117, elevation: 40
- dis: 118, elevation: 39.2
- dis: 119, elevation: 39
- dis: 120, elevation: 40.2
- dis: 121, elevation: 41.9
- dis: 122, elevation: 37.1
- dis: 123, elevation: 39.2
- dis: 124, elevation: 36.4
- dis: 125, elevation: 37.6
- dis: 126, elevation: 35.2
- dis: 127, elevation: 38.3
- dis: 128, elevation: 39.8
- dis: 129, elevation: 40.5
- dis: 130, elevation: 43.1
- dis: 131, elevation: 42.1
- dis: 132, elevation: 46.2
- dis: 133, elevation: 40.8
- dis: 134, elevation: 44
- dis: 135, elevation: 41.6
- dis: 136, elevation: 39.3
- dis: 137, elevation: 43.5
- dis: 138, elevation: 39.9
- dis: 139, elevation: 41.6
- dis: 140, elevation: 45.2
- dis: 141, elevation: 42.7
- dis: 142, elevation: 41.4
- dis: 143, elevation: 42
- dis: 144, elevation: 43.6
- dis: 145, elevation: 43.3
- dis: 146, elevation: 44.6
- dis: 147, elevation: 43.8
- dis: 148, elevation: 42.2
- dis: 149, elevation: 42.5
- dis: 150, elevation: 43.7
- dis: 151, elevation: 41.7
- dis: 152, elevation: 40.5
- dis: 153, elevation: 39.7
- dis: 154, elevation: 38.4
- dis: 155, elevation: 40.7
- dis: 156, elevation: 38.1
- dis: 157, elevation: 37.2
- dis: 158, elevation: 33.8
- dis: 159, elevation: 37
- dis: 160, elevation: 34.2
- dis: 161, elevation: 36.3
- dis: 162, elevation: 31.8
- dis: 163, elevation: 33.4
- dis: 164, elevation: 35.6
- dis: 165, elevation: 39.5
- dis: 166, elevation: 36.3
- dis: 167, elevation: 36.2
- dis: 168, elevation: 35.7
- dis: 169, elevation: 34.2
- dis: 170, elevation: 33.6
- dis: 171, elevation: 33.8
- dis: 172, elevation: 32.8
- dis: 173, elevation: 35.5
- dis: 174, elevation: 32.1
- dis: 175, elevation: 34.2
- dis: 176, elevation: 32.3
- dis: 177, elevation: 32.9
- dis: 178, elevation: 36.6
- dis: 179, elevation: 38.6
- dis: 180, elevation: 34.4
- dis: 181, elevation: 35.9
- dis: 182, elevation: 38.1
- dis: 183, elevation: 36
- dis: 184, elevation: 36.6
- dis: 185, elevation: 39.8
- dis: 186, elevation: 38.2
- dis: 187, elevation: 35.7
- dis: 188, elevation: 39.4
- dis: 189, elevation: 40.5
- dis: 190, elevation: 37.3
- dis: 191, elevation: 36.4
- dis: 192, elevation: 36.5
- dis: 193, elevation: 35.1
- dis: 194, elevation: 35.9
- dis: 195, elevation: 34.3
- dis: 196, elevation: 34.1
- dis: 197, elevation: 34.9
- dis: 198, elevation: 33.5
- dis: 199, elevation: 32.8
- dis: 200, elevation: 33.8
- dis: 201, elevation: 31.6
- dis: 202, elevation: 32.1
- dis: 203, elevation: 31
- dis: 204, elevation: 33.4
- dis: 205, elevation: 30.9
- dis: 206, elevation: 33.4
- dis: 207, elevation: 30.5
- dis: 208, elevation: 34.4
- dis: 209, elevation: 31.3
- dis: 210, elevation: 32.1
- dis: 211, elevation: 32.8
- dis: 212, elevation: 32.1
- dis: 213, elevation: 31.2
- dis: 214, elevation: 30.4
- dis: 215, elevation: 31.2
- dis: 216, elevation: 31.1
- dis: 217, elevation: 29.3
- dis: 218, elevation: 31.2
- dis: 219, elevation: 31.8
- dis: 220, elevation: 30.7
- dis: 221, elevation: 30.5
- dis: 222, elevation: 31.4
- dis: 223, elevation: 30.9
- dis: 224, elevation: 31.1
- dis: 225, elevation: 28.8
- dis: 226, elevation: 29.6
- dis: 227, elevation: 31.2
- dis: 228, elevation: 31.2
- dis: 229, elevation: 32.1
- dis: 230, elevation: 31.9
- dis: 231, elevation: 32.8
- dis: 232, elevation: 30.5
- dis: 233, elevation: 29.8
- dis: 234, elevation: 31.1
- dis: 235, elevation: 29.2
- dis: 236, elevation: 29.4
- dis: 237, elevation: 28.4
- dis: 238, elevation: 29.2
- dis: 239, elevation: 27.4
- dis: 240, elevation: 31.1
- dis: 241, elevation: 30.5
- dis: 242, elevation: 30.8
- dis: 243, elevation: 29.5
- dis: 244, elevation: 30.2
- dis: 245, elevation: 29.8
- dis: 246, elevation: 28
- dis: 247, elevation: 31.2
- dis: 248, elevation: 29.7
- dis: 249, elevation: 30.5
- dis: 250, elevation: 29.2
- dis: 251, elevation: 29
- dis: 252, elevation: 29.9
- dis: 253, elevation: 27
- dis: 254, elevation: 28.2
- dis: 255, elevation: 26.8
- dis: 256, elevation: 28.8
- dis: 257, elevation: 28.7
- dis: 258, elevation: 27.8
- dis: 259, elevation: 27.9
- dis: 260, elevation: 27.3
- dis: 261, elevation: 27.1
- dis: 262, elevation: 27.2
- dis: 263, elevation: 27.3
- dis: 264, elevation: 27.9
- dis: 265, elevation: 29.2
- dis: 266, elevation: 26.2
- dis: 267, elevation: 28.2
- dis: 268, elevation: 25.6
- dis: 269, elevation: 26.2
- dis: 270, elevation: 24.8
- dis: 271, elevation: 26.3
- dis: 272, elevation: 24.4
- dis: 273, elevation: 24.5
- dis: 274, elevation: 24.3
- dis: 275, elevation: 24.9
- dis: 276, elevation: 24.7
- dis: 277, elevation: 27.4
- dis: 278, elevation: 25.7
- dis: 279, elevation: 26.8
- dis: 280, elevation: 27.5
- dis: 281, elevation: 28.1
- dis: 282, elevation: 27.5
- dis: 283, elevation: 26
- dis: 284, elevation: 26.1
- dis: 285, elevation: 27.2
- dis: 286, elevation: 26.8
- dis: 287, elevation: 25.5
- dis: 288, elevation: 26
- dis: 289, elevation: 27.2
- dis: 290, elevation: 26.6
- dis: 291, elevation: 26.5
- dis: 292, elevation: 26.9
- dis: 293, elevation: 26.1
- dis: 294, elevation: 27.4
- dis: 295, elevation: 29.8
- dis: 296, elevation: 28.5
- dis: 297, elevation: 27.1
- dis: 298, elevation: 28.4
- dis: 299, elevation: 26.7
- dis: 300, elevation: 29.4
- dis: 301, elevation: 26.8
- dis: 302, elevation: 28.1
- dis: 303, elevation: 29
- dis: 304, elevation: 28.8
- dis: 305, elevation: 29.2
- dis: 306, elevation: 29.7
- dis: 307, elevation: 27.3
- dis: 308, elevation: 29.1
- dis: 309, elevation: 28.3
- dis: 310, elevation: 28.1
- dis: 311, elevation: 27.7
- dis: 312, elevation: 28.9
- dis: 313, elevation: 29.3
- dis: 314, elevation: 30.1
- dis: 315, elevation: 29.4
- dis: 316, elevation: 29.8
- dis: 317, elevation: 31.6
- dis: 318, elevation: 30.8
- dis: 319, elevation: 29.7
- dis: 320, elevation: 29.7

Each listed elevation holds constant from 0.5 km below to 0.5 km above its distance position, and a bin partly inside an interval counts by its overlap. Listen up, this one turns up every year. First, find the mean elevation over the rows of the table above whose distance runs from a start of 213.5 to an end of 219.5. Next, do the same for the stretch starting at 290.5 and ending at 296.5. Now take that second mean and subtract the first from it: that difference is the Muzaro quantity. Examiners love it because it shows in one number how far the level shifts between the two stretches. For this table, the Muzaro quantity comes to -3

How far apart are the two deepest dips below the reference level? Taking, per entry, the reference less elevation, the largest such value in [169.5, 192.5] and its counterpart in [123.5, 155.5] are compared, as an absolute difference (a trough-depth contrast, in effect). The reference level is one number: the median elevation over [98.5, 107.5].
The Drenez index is 3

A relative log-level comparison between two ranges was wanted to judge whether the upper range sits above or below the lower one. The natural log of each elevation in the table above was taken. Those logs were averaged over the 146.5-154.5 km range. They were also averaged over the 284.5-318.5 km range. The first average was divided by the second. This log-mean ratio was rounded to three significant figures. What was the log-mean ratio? 1.12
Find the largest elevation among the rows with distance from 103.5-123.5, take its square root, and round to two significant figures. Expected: 6.5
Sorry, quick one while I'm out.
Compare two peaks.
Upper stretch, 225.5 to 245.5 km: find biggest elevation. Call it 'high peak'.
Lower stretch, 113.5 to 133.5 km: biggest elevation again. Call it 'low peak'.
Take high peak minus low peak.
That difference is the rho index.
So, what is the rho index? -13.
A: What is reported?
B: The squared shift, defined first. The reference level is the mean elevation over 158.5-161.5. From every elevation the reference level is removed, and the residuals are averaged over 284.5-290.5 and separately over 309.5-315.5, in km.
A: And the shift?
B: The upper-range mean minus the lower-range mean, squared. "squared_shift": 6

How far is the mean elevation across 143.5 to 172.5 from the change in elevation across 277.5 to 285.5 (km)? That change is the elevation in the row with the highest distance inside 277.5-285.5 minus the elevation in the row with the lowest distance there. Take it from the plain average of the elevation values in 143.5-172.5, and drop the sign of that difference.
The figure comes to 36.6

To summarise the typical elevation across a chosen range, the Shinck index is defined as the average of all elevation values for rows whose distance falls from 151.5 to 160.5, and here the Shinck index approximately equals 37.7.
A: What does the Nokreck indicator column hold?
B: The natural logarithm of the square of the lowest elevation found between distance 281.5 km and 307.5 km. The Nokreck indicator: 6.48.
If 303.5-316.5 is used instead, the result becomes 6.61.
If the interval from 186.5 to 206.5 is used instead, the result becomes 6.86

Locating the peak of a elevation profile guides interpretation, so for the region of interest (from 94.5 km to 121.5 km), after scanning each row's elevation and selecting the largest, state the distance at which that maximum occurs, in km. 121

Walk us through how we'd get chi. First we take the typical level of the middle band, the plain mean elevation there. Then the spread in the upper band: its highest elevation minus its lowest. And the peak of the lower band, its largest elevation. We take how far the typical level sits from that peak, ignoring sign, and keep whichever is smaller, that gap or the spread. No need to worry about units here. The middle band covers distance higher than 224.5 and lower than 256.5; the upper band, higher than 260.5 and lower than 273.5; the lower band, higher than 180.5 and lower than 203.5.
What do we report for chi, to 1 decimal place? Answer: 4.8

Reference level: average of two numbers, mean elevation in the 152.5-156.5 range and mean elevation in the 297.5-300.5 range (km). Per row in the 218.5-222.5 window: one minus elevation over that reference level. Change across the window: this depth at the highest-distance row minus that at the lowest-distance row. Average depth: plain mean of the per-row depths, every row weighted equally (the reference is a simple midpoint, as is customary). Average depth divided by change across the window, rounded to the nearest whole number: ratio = 6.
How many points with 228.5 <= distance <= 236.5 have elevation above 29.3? 7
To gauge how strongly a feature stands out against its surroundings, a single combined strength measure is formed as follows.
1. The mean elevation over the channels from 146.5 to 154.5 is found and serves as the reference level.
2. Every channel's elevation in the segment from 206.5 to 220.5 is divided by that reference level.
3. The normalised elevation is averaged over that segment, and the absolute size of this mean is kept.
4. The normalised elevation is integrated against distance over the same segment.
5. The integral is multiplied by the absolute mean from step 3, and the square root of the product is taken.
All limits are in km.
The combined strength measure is 2.83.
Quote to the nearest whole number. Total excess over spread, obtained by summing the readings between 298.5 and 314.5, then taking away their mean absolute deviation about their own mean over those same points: 456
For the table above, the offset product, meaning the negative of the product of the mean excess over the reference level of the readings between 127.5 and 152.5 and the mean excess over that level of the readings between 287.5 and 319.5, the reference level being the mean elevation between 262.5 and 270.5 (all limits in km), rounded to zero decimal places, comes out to -23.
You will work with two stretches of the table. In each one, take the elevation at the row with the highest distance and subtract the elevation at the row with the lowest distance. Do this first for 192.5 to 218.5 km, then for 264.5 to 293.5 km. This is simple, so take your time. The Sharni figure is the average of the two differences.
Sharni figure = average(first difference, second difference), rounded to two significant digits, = -3.5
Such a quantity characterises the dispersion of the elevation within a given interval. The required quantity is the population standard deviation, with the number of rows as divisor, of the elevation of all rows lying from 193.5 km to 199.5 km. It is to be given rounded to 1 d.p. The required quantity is 1.0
